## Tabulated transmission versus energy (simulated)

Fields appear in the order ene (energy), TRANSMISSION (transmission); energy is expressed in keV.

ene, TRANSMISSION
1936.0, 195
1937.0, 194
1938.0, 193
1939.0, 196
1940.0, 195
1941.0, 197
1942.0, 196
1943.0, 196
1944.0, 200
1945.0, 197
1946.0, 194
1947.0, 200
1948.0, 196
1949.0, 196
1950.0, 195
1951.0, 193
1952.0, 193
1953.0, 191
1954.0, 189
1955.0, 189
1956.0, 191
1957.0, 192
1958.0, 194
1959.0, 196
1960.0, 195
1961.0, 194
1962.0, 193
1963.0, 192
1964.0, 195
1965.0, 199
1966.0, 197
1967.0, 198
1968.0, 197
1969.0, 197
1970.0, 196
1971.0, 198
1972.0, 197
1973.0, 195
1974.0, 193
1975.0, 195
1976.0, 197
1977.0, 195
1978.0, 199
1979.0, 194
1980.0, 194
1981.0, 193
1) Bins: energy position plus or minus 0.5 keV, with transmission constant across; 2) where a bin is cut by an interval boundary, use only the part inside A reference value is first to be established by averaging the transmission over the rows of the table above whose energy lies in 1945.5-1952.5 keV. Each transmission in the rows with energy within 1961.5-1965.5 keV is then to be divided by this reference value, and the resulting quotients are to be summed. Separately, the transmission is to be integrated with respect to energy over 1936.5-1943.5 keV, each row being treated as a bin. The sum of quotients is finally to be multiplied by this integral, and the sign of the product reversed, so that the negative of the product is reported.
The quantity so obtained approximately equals -5453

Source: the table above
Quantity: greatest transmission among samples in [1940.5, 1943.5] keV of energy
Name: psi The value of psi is 197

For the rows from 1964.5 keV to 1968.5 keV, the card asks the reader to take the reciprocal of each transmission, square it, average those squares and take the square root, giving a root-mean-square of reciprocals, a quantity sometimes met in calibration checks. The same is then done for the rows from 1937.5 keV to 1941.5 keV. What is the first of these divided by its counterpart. 0.987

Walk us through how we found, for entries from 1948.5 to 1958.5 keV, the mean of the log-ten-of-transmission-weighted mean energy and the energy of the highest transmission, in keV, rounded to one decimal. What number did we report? 1951.2 keV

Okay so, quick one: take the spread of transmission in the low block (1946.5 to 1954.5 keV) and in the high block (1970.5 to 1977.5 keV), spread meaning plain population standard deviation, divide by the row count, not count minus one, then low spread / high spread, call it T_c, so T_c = 2.02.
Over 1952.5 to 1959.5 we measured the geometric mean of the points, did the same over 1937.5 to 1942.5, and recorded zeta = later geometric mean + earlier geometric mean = 387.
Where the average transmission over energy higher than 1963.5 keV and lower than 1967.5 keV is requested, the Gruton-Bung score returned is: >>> 197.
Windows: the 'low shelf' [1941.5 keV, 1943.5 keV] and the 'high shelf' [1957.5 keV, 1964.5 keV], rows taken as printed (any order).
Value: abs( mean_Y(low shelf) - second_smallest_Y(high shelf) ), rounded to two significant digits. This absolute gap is 3.0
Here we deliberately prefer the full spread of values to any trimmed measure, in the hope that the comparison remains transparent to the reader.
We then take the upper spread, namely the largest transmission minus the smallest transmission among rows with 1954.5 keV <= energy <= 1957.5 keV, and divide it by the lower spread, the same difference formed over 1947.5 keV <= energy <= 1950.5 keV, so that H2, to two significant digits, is 3.0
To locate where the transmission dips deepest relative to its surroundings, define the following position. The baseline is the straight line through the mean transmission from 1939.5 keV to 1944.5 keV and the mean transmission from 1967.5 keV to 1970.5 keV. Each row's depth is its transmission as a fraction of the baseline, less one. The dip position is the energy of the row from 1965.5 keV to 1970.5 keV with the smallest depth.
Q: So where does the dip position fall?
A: 1970.0 keV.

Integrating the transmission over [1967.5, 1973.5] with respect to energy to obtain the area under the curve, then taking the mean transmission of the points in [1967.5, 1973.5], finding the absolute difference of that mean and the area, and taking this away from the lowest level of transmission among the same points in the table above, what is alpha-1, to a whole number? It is -788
